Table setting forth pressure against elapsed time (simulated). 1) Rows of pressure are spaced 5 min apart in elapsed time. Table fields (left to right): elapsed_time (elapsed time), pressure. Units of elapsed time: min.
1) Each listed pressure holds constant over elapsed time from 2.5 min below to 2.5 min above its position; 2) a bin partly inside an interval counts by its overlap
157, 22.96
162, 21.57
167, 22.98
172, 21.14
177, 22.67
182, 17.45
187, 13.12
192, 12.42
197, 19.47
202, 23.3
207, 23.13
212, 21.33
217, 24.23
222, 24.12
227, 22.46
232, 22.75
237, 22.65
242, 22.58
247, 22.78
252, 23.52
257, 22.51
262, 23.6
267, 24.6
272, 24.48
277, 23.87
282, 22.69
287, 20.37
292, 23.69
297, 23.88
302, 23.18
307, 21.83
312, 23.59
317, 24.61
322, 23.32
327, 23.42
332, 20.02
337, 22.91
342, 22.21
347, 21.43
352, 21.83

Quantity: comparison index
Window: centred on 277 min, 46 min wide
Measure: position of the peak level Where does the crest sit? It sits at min 267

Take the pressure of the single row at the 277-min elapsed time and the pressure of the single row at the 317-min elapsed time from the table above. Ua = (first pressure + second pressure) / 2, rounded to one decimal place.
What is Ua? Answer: 24.2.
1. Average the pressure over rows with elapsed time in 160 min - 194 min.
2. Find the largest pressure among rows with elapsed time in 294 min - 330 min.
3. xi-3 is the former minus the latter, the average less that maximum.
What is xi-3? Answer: -5.8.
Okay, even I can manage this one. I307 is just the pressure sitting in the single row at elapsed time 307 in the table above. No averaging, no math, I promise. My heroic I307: 21.83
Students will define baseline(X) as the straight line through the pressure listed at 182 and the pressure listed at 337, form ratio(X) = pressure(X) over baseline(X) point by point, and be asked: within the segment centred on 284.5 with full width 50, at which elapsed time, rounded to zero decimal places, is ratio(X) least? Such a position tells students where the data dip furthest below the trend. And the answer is 287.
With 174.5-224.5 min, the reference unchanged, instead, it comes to 192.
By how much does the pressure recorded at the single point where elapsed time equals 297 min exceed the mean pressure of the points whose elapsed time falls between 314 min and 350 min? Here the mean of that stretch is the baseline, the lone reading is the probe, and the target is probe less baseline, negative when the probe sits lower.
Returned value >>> 1.3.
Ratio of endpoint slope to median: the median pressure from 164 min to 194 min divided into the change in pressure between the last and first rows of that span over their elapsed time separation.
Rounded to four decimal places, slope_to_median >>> -0.0219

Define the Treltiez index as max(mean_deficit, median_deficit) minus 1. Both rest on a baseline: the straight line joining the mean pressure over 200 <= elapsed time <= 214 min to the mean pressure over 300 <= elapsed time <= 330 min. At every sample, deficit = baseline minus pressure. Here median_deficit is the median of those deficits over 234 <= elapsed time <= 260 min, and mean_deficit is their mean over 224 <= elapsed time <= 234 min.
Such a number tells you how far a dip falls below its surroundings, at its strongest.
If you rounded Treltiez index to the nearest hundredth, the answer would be -0.86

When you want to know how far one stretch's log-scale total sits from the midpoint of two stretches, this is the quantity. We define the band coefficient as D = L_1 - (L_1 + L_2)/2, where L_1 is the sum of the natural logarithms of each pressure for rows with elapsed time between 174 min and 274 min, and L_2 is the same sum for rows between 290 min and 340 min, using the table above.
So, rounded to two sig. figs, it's 15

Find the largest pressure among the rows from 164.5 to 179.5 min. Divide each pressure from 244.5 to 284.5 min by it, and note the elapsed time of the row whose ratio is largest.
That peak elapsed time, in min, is 267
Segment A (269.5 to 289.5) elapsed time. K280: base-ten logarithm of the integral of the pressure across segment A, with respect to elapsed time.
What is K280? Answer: 2.660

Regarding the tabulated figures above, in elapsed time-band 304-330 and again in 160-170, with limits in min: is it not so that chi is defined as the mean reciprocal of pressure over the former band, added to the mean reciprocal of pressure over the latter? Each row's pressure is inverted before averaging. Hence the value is 0.088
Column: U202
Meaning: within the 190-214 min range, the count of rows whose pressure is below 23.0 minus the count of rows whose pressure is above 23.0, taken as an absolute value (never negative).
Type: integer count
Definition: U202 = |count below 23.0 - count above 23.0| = 1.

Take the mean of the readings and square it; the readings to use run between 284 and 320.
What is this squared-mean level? 530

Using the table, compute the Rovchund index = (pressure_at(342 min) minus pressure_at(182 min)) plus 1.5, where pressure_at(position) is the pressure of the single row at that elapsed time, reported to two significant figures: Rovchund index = 6.3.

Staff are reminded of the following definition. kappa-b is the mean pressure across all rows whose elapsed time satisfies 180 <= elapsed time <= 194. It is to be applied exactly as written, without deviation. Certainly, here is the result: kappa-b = 14.3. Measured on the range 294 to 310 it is 23.0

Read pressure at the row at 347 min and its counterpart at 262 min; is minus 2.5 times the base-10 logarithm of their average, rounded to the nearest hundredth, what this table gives -3.38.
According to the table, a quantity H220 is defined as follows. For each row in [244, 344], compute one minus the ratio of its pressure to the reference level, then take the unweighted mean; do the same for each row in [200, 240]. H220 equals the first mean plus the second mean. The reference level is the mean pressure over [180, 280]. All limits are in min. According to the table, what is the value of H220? -0.12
